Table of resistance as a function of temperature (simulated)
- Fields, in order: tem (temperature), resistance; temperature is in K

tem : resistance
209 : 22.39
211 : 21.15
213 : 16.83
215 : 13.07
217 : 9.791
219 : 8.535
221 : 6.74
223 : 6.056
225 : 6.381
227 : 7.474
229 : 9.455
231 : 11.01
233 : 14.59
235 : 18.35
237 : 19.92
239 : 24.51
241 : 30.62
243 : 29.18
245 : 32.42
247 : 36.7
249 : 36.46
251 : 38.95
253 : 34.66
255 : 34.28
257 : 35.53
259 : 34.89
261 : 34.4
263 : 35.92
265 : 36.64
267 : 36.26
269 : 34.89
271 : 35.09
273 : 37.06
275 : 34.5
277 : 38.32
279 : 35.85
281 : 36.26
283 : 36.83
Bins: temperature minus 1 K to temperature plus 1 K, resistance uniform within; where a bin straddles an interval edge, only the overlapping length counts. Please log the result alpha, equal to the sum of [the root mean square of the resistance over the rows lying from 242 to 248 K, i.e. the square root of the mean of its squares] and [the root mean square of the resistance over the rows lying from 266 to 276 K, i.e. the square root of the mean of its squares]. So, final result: 68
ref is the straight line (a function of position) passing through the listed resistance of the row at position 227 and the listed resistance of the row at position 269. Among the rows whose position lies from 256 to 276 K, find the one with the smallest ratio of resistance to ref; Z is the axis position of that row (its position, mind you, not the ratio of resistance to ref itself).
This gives 275 K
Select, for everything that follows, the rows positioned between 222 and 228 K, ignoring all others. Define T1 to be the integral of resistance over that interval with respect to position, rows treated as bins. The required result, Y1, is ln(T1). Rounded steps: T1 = 40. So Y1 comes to 3.7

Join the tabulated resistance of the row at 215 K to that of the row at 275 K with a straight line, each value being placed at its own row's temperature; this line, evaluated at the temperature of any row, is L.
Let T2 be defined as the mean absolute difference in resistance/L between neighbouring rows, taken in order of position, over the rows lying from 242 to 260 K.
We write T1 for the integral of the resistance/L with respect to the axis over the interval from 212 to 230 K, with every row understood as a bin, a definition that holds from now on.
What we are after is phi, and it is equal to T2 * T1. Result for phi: 1.0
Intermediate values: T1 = 12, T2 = 0.08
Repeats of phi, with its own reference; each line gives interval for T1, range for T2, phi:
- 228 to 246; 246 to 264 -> 1.1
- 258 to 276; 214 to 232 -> 2.1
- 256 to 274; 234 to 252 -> 2.4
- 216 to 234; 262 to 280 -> 0.5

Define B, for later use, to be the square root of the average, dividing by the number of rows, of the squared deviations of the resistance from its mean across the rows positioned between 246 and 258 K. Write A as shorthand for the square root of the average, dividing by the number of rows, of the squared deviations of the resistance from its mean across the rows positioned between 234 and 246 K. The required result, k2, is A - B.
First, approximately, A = 5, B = 2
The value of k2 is 4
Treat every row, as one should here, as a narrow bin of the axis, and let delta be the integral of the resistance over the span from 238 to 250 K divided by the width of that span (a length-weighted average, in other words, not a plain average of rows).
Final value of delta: 32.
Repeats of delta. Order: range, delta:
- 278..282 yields 36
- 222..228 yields 7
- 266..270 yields 36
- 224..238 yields 12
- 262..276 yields 36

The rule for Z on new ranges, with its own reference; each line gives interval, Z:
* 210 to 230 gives 215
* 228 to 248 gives 229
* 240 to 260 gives 259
